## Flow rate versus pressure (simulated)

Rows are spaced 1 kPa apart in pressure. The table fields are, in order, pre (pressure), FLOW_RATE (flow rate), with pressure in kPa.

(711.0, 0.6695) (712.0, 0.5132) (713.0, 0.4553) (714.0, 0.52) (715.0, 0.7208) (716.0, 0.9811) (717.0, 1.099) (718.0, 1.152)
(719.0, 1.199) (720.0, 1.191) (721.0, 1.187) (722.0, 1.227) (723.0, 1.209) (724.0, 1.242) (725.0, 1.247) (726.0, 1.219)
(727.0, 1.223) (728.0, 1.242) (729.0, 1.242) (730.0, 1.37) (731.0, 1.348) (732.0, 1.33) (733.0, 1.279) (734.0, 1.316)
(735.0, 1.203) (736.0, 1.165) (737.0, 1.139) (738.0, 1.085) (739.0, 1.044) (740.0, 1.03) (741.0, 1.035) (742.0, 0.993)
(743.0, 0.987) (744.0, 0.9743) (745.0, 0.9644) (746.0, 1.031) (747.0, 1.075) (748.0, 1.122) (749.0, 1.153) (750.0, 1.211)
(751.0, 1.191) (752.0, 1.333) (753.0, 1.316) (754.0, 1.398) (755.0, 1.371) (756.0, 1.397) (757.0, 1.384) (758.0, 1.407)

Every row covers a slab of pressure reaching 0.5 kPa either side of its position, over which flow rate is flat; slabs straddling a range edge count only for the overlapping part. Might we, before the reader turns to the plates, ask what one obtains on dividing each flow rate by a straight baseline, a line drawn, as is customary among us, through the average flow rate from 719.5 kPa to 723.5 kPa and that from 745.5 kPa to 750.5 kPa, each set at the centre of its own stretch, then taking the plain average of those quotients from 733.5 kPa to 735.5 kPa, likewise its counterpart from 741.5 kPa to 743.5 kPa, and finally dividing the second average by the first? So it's 0.80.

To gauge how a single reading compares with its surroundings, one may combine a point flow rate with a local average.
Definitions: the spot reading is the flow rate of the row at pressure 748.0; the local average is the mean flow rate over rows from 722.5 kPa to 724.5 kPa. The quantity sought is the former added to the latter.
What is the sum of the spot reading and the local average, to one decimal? 2.3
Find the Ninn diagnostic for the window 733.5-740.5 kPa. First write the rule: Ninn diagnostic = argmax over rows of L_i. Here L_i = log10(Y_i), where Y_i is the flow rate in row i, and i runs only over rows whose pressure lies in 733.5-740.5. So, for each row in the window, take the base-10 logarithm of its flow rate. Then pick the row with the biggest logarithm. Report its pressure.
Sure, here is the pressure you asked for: 734.0 kPa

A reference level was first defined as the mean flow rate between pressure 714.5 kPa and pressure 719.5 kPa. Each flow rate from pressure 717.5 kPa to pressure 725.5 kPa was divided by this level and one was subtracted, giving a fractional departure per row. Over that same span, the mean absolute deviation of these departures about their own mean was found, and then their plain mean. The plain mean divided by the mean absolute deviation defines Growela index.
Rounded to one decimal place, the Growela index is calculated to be 7.2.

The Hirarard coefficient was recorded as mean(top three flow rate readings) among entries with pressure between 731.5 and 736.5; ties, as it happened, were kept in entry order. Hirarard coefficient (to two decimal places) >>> 1.31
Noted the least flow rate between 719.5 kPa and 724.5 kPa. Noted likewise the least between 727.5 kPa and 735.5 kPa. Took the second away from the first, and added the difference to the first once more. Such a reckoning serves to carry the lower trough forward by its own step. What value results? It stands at 1.17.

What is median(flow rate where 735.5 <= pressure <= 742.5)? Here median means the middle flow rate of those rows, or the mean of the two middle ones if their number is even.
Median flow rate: 1.04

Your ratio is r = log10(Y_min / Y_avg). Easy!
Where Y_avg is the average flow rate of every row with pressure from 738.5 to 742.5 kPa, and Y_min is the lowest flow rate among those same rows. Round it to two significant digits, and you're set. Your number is -0.014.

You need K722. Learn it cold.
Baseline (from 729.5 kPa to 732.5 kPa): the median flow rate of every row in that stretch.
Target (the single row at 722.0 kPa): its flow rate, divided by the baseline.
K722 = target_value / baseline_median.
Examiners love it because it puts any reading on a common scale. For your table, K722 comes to 0.91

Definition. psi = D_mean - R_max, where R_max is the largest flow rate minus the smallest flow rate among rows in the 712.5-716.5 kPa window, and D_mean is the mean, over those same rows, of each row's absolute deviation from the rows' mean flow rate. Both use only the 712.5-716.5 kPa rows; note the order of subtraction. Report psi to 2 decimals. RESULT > -0.34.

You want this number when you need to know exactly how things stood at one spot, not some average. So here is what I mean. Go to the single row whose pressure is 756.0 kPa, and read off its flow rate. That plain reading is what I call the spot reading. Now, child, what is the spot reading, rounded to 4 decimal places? 1.3970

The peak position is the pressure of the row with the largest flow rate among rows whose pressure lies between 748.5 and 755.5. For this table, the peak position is 754.0 kPa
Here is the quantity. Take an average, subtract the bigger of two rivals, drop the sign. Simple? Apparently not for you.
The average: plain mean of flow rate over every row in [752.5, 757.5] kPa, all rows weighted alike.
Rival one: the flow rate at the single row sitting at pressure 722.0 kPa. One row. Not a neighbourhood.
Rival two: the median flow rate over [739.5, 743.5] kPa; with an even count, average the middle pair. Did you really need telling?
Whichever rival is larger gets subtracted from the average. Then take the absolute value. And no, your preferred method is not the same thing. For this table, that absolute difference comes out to 0.15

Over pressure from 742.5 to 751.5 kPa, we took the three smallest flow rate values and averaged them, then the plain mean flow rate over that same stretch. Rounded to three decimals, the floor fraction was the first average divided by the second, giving 0.904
